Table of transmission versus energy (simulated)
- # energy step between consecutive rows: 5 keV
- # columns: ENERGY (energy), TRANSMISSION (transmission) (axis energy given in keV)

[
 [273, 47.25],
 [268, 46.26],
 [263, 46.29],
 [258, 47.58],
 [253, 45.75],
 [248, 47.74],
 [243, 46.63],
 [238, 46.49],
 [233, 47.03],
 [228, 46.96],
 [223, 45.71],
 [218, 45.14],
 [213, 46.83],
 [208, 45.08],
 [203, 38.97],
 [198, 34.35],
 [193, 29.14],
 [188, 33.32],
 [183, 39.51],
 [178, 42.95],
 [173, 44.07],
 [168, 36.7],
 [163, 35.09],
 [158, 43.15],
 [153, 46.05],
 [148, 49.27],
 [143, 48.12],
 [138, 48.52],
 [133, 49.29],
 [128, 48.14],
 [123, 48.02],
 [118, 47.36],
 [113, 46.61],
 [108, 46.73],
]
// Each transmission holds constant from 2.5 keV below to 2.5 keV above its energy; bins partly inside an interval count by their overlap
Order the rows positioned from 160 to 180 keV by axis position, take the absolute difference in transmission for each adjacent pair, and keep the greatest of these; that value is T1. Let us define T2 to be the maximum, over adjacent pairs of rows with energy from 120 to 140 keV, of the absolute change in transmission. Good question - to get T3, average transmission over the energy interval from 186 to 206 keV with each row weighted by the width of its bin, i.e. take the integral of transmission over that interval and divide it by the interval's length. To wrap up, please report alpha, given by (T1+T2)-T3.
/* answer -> -26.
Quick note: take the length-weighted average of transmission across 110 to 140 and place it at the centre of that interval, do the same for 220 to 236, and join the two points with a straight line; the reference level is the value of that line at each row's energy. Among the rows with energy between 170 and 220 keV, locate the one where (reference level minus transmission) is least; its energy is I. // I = 213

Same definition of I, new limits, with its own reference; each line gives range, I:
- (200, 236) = 233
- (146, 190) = 148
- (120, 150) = 148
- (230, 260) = 248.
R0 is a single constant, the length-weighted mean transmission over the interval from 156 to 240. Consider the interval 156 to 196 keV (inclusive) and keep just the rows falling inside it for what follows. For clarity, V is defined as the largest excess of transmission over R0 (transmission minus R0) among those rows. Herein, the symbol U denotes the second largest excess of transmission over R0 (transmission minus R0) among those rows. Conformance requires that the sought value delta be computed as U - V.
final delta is -0.9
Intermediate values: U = 2.0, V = 2.9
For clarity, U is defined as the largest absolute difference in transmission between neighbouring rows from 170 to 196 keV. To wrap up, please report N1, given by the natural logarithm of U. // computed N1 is 1.8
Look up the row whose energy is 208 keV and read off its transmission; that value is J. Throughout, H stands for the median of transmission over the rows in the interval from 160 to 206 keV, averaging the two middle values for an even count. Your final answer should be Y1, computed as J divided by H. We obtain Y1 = 1.23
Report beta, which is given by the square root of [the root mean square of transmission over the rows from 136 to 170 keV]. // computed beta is 6.65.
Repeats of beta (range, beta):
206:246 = 6.80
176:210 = 6.16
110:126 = 6.88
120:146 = 6.96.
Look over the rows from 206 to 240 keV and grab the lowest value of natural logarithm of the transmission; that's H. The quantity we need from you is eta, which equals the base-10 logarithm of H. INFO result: 0.581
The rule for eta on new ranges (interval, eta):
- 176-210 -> 0.528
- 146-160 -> 0.576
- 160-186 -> 0.551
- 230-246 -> 0.584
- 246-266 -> 0.582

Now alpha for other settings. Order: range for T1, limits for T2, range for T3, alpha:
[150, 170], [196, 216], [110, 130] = -33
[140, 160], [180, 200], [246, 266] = -37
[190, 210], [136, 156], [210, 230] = -37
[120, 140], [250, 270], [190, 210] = -34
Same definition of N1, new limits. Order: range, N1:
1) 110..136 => 0.1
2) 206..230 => 0.6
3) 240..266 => 0.7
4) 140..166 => 2.1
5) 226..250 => 0.1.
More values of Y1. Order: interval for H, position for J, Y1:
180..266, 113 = 1.02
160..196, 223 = 1.25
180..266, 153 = 1.01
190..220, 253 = 1.09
